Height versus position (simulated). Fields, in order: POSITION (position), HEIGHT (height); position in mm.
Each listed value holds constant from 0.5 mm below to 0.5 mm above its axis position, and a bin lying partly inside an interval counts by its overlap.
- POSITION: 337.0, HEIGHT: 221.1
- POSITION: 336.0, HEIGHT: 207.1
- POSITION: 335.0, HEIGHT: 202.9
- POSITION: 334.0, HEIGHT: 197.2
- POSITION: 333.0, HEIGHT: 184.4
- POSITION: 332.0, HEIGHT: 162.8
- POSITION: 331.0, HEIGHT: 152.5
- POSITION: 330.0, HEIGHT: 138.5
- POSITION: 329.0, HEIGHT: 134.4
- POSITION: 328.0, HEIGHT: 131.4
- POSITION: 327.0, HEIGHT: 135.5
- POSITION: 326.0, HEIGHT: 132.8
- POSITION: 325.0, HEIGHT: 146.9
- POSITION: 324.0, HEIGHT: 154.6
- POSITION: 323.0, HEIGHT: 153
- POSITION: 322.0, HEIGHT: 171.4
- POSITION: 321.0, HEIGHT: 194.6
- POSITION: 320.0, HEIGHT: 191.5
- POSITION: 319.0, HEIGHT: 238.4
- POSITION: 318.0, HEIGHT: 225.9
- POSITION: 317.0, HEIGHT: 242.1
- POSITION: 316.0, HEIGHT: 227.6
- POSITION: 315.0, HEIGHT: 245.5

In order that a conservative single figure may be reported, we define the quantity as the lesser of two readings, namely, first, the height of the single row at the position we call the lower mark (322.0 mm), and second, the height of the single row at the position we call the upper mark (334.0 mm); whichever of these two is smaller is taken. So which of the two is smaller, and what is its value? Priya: 171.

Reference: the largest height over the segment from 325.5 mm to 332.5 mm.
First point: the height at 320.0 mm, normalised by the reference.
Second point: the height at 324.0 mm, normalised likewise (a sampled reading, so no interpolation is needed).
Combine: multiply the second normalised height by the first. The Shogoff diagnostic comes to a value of 1.1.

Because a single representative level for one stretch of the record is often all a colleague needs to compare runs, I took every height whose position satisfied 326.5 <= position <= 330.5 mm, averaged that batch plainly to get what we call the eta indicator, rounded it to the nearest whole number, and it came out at 135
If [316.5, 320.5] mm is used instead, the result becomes 224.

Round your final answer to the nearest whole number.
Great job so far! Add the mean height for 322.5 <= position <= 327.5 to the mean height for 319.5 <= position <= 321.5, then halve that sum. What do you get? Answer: 169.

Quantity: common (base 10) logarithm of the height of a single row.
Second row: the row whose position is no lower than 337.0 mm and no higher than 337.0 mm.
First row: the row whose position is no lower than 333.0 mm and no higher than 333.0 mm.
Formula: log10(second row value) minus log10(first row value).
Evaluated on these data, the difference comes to 0.08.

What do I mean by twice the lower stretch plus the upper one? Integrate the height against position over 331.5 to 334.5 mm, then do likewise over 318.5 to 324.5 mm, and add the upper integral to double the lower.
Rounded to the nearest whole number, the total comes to 2751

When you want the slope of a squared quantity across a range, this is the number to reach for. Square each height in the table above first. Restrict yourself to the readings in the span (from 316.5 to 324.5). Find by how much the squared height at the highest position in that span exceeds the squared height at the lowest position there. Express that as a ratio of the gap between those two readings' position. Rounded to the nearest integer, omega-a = -4959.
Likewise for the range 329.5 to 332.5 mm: 3661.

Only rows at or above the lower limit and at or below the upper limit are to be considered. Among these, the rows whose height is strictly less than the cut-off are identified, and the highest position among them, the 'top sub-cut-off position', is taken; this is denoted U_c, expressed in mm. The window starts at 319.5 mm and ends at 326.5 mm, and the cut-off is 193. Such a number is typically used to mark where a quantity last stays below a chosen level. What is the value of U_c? 326.0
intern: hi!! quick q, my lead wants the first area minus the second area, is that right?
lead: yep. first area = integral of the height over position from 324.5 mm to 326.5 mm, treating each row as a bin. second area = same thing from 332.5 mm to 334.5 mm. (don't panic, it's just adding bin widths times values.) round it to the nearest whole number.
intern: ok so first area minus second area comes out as -102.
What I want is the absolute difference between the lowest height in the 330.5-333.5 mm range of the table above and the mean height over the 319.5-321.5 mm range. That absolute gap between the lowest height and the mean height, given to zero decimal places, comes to 41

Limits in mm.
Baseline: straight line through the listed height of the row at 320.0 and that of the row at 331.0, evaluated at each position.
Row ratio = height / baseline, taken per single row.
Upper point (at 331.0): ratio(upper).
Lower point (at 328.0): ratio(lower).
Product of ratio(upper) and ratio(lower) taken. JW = 0.8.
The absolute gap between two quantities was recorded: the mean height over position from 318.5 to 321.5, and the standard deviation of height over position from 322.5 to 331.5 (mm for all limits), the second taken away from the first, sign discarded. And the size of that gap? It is 199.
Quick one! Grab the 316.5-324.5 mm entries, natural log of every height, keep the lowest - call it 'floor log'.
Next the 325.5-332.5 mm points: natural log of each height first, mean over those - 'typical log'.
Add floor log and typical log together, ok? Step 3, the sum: 9.98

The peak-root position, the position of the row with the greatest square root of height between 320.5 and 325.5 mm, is 321.0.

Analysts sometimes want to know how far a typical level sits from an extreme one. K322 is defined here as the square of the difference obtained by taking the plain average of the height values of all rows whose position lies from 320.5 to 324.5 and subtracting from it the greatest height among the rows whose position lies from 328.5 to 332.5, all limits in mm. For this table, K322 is 31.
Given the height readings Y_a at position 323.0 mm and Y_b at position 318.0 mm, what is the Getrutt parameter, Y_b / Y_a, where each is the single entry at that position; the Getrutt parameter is 1.48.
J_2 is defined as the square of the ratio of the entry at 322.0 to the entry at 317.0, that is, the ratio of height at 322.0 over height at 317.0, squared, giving 0.5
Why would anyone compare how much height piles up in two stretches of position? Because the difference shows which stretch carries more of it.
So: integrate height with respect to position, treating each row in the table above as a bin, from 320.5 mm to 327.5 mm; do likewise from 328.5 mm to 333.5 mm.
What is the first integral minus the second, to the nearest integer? 316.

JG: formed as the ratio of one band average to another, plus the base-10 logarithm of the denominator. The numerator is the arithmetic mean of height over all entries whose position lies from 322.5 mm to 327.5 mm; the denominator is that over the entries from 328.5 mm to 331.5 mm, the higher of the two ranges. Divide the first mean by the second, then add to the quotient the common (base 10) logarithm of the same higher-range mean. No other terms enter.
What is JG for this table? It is 3.2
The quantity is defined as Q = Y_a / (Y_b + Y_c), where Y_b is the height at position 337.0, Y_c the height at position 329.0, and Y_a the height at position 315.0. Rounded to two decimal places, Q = 0.69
